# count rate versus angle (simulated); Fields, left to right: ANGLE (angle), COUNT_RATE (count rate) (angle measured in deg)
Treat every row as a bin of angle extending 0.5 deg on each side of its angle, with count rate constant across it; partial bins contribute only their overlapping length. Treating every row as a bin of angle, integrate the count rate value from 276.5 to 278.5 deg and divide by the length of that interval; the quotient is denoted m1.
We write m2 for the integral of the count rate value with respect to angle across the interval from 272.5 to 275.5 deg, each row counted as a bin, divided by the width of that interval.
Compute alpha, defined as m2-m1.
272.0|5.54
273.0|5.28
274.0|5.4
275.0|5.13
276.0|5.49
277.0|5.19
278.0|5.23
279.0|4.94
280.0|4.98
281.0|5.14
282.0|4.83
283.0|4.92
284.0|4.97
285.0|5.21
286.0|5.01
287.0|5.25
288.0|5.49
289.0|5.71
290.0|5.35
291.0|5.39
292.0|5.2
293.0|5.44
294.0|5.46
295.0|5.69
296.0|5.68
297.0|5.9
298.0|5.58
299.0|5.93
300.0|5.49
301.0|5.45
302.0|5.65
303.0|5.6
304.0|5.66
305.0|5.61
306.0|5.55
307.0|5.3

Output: 0.06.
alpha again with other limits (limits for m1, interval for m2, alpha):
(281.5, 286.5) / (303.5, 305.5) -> 0.65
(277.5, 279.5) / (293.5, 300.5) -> 0.59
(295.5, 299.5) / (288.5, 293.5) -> -0.35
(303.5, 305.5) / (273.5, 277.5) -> -0.33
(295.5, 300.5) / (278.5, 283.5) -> -0.75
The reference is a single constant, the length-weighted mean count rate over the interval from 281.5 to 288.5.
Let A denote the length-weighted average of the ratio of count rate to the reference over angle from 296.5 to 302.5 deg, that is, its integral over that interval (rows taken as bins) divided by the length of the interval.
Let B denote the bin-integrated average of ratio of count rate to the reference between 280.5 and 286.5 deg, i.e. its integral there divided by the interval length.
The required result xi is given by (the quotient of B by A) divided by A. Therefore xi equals 0.80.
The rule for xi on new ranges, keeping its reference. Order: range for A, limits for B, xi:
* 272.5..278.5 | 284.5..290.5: 0.97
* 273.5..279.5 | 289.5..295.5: 1.01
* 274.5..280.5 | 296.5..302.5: 1.08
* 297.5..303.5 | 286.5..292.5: 0.87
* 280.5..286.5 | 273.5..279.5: 1.06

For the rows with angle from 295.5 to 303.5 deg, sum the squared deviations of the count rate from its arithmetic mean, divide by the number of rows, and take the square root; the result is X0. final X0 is 0.164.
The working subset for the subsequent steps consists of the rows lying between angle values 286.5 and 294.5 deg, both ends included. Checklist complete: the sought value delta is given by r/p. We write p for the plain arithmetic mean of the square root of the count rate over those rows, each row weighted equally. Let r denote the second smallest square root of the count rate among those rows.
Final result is 0.985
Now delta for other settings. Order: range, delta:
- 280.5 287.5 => 0.987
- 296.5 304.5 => 0.985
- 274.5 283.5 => 0.983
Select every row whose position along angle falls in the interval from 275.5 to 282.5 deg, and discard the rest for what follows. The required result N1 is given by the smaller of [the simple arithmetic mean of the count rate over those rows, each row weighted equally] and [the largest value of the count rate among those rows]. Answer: 5.1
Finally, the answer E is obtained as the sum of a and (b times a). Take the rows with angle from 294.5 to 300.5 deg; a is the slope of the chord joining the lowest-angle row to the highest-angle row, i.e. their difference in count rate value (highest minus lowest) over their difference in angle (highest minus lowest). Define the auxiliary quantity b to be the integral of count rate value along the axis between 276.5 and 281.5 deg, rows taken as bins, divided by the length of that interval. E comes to -0.2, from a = -0.040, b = 5.1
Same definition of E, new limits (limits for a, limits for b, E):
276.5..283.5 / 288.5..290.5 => -0.3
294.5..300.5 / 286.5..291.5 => -0.3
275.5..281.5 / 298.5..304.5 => -0.5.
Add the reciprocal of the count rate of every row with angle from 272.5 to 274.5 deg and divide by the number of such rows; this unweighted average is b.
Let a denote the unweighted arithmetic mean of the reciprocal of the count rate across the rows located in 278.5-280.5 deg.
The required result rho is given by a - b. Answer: 0.01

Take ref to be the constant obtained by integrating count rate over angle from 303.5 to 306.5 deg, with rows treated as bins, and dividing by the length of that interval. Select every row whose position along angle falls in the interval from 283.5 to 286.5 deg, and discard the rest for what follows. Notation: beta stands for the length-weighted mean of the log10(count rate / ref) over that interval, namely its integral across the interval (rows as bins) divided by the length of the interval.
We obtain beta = -0.04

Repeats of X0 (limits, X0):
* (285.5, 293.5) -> 0.196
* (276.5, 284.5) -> 0.134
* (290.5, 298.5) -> 0.202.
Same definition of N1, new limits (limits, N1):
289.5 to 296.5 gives 5.5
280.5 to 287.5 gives 5.0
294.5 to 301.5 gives 5.7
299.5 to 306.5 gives 5.6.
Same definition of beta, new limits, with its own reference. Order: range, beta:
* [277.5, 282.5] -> -0.05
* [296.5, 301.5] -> 0.00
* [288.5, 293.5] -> -0.02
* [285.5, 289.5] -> -0.02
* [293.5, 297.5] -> 0.01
